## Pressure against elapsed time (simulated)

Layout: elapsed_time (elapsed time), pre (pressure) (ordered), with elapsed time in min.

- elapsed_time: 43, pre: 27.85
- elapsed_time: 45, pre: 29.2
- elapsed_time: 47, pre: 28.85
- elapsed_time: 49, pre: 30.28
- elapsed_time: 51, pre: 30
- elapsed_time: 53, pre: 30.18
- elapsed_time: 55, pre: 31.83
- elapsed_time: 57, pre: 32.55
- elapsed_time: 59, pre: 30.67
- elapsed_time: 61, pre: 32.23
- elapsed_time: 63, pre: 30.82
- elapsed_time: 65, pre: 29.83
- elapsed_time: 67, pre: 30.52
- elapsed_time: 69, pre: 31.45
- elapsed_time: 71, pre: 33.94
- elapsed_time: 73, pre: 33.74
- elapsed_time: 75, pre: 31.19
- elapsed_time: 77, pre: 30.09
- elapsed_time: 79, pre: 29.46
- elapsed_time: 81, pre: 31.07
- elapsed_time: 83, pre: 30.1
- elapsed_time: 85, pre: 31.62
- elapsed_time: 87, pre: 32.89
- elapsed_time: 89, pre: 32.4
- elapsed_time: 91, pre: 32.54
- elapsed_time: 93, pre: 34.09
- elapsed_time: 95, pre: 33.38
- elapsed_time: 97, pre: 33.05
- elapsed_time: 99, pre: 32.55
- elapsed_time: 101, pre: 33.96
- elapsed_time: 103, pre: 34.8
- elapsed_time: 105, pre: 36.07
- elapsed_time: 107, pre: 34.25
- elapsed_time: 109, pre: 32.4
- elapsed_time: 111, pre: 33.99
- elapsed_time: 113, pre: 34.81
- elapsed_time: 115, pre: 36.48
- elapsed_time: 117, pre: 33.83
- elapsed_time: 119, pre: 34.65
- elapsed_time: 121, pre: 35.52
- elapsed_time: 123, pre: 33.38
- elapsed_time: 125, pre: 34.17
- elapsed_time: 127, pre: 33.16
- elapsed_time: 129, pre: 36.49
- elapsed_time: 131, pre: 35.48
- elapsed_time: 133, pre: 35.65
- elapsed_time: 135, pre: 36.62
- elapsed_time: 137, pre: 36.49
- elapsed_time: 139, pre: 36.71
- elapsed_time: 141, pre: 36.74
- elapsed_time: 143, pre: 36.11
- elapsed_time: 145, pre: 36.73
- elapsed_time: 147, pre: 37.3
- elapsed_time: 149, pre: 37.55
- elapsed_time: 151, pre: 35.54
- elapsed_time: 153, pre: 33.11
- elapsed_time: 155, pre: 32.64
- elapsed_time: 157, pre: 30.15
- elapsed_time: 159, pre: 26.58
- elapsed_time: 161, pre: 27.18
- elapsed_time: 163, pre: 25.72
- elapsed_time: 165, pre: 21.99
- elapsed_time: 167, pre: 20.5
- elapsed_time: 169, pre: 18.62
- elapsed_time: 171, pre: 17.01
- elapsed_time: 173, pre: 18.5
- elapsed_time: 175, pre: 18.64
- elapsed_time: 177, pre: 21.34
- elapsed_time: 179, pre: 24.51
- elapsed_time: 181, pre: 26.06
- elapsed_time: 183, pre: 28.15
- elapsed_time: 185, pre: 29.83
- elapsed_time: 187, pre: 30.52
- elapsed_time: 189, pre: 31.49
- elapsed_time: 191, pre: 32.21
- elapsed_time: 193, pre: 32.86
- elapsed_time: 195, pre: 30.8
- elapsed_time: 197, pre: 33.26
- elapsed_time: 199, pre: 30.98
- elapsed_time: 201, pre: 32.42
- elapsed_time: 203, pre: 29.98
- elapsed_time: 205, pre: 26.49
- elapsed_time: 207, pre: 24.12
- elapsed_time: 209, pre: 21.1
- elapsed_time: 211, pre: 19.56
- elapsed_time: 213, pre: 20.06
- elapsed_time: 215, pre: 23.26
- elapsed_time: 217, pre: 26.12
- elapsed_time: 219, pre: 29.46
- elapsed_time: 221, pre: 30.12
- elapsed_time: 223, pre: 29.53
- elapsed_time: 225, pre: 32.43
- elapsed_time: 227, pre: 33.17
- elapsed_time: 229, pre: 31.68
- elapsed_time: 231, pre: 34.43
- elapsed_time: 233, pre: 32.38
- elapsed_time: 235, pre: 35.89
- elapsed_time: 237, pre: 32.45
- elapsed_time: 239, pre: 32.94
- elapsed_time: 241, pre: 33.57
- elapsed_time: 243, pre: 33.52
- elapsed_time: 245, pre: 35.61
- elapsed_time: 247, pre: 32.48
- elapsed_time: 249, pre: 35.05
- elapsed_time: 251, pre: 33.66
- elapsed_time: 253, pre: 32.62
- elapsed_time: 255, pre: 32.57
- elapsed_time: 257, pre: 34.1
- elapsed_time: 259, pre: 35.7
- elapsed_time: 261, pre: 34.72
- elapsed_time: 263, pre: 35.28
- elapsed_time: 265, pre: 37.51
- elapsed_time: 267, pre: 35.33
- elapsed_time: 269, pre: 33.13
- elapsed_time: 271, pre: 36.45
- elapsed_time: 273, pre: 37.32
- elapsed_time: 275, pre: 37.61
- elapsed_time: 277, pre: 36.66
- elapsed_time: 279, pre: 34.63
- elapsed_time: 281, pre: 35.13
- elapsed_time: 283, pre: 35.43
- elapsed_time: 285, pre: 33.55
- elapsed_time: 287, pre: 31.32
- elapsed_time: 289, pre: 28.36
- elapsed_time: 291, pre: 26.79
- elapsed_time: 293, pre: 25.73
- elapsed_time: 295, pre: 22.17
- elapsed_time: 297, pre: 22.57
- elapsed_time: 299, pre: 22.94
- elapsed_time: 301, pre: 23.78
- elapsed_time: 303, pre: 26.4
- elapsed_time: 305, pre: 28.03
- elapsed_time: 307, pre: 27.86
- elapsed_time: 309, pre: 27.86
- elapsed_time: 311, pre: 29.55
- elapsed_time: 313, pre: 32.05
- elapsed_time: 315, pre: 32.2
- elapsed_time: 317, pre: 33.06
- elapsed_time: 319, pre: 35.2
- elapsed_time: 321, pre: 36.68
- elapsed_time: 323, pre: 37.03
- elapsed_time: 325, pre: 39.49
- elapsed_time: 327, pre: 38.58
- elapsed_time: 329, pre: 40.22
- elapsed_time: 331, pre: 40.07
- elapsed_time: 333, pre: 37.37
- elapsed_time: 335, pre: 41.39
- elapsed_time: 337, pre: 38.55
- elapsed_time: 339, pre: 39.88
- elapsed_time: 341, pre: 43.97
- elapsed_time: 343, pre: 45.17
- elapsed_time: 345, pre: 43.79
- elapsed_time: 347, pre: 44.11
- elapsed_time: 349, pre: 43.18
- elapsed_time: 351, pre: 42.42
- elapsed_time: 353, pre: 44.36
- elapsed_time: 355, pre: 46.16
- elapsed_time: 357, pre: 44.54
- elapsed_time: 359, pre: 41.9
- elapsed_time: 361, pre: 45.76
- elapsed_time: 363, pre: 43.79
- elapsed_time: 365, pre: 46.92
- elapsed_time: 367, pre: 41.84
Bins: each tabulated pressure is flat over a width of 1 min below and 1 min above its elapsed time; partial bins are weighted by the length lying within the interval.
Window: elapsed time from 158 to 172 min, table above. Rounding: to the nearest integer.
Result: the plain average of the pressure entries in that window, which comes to 23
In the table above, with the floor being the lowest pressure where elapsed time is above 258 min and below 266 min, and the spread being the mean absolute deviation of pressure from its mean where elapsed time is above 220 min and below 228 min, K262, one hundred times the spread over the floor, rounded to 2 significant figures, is 4.3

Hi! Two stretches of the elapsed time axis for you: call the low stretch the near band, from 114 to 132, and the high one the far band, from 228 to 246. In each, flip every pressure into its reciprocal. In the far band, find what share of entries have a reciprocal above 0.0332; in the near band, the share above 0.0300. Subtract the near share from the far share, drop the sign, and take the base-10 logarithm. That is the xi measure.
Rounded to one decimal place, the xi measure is -1.0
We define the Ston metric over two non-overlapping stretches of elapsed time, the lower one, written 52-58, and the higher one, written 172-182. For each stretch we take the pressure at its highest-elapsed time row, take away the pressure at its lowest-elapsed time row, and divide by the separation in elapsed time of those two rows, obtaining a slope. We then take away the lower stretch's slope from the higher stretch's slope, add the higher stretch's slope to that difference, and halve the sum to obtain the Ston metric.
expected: 0.65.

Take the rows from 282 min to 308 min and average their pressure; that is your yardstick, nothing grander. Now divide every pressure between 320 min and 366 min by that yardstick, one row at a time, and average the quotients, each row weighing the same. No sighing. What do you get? 1.54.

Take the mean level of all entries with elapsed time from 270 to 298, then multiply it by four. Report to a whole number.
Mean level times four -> 127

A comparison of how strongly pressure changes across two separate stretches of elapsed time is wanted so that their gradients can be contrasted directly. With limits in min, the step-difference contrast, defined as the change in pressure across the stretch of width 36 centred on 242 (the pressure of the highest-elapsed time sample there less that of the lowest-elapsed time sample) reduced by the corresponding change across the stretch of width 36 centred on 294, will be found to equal 10.4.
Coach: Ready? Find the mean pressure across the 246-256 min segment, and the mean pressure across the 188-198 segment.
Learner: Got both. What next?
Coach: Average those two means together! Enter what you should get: 33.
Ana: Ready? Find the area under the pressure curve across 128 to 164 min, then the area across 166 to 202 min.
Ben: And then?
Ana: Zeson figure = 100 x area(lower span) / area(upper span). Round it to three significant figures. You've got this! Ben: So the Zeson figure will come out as 128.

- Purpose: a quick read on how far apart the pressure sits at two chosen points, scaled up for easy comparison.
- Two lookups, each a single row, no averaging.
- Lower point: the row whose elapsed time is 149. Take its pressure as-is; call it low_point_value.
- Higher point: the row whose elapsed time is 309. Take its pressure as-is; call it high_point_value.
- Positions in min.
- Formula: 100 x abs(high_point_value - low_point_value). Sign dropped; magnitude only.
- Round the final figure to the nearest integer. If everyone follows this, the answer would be 969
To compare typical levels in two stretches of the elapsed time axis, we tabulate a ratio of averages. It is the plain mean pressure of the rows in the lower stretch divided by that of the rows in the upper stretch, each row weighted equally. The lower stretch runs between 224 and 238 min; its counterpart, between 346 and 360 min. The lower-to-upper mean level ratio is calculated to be 0.76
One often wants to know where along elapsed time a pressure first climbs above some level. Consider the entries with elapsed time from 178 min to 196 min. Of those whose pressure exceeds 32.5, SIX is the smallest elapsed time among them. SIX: 193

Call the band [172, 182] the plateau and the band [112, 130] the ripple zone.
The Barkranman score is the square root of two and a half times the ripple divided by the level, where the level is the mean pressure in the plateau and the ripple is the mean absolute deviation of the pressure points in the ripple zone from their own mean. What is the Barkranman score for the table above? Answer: 0.34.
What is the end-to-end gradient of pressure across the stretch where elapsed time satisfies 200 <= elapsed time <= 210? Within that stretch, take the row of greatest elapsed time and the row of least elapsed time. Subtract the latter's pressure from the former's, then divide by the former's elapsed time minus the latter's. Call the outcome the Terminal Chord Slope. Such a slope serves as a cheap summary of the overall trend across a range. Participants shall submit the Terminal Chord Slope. -1.4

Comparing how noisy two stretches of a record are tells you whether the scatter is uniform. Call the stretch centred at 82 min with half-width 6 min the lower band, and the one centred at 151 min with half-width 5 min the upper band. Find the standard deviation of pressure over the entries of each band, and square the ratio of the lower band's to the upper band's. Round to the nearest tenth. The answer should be 0.3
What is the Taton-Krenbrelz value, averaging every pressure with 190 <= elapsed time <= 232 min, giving 29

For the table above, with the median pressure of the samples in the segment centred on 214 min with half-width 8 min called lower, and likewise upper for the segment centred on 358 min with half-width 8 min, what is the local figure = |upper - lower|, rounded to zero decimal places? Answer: 21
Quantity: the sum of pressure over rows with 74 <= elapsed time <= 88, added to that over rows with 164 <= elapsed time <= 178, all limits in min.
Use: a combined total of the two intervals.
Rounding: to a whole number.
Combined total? 353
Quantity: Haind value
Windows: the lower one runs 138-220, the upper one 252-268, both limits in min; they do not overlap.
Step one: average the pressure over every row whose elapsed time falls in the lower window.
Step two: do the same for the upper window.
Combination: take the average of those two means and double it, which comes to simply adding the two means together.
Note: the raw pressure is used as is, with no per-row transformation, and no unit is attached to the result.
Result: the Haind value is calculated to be 63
